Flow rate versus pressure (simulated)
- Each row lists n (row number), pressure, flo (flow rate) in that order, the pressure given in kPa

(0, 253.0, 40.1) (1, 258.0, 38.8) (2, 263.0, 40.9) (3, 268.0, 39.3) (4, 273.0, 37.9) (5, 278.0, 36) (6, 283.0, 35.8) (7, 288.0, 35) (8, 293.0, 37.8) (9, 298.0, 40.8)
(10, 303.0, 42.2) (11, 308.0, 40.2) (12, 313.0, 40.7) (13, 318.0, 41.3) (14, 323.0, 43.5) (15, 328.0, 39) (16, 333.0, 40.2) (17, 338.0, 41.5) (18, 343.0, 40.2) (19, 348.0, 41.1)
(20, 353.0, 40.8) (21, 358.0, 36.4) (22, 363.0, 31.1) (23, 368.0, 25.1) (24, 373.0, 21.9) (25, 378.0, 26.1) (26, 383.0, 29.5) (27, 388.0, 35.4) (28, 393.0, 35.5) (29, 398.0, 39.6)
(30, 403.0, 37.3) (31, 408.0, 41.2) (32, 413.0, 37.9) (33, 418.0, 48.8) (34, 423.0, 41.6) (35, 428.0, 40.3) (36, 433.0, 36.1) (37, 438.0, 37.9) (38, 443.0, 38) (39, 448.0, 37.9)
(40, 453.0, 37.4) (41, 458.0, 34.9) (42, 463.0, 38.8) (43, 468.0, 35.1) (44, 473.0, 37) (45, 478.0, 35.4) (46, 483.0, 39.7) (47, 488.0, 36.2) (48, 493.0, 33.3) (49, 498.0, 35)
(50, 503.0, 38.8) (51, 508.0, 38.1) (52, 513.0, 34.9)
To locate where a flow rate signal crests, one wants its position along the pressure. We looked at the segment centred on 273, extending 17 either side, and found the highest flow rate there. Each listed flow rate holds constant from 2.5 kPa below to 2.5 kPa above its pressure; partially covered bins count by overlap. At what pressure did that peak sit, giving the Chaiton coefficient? 263.0 kPa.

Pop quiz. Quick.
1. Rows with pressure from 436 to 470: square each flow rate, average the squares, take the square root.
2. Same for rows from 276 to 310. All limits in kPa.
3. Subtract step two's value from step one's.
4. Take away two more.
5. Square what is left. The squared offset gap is 10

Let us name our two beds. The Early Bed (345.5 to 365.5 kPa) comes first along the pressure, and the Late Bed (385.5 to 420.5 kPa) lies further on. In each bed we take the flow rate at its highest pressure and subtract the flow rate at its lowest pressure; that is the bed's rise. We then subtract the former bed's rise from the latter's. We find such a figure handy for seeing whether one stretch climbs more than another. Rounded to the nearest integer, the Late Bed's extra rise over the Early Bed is 23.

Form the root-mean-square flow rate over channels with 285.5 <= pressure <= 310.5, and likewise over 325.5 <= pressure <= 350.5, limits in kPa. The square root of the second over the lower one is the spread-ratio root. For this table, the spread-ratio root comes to 1.01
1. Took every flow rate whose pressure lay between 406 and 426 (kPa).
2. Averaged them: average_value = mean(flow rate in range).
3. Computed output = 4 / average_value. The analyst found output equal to 0.094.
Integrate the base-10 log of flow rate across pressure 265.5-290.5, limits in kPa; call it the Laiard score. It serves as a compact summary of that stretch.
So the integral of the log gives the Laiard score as 39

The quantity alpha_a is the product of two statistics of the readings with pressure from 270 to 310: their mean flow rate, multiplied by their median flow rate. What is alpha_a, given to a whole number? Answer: 1446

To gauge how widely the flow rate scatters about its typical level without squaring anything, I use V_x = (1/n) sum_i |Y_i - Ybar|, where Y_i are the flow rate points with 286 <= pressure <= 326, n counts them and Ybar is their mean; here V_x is 1.9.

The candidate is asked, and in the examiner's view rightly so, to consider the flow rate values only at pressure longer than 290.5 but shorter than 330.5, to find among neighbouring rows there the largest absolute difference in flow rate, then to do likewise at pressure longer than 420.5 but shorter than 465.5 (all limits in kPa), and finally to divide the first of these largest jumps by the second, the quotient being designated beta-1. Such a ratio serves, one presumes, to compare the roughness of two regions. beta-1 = 1.1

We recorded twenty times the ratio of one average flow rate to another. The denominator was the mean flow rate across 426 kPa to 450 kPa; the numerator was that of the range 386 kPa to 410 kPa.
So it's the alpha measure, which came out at 19.9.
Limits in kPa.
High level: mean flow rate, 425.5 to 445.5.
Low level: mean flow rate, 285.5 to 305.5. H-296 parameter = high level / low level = 0.98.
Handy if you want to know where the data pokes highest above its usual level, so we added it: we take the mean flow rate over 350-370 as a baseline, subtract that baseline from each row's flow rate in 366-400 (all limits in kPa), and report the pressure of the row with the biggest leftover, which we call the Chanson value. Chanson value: 398.0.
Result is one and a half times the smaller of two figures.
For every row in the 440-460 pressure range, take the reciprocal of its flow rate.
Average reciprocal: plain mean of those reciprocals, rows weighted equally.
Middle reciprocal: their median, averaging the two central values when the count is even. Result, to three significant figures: 0.0398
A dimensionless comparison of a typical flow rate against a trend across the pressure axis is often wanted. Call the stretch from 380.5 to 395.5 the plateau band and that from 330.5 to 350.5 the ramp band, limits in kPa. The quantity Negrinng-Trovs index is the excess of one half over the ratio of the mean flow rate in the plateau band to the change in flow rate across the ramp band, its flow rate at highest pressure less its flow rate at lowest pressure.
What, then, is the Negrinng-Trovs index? -37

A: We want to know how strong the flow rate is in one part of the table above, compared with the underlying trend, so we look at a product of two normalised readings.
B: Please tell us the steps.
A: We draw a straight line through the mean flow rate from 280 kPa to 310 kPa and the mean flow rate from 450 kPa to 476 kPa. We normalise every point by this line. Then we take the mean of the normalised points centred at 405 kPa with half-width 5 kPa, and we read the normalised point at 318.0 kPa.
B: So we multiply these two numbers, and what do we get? 1.13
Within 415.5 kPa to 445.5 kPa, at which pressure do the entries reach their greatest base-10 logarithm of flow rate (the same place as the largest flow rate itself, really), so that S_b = 418.0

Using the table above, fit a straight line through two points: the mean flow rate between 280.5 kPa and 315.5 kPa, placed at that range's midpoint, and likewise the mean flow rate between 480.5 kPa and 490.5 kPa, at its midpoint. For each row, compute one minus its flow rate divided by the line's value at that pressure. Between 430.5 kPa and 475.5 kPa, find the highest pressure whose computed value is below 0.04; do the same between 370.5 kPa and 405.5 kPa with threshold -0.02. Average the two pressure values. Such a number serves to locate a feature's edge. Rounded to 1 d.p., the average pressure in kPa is 435.5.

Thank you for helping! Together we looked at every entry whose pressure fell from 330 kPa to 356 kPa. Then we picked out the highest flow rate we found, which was 41.5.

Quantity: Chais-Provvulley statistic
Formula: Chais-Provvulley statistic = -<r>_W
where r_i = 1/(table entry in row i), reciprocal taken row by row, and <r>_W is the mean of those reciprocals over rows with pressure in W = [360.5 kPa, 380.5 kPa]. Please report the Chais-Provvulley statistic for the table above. -0.039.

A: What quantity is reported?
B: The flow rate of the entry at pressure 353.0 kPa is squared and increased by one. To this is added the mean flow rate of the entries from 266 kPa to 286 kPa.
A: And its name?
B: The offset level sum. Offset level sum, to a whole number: 1703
